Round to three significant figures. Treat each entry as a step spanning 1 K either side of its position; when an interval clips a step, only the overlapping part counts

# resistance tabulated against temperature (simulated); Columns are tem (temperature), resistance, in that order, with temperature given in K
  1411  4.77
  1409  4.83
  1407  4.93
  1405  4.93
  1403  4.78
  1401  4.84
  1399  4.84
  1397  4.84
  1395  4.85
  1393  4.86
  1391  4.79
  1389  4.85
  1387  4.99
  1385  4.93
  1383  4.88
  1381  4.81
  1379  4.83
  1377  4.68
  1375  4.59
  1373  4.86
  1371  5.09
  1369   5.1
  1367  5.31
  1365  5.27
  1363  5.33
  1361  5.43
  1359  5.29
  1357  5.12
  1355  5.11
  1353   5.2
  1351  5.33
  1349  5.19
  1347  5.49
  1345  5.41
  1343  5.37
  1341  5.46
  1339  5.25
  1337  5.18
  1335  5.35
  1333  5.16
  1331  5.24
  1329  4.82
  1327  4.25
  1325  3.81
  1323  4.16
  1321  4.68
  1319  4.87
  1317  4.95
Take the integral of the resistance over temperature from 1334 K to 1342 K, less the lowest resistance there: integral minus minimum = 37.3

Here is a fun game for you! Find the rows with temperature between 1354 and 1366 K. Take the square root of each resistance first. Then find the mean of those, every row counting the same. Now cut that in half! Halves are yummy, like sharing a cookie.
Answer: 1.15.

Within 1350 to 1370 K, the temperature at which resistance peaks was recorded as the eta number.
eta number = 1361 K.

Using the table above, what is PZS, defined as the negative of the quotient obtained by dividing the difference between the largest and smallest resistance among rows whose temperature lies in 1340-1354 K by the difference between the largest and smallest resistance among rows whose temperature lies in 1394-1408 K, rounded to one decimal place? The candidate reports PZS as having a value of -2.0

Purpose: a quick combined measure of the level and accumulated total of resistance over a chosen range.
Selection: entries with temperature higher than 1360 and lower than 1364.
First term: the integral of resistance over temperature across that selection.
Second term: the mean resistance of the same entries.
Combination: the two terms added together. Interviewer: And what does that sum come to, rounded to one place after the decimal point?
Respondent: 26.9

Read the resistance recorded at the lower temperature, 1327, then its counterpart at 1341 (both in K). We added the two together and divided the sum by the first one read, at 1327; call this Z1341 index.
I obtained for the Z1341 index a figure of 2.3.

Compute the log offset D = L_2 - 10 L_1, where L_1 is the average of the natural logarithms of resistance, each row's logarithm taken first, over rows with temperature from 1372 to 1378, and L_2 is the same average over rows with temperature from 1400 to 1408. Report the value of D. -13.9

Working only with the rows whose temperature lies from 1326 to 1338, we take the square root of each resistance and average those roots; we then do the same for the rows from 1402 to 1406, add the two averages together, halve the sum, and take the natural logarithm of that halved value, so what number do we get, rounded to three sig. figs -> 0.797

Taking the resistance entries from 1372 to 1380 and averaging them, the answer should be 4.74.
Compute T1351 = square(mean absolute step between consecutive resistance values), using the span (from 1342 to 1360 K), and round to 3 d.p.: 0.014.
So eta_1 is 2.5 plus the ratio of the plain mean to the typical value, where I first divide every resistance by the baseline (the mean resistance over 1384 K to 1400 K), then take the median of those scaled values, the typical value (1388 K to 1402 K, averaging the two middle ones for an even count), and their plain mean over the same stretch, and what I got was 3.50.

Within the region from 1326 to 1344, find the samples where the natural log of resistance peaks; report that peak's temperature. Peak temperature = 1341 K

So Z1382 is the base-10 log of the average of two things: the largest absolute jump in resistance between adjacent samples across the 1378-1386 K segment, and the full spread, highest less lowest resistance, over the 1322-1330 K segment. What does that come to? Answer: -0.27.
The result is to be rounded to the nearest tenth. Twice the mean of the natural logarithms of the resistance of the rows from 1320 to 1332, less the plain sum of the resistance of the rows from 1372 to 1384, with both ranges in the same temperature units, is -25.7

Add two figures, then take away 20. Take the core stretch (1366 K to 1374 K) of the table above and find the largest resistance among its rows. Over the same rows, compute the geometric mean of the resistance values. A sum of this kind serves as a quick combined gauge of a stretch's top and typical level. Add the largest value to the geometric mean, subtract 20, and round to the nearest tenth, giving -9.6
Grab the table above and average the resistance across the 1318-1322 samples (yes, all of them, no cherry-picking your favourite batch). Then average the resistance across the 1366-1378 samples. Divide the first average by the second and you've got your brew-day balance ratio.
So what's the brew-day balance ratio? 0.967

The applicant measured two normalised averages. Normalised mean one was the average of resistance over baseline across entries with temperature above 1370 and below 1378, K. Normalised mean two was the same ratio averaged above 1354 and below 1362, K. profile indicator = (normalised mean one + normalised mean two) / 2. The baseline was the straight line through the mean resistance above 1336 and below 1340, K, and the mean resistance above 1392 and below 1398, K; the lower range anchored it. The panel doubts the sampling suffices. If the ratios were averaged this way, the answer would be 0.997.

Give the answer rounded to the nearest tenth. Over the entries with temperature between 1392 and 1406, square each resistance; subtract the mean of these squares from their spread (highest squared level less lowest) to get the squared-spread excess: -22.1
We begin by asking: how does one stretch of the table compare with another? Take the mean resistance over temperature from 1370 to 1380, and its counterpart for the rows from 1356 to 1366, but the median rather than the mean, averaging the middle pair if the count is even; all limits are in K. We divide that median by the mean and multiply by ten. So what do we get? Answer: 11.0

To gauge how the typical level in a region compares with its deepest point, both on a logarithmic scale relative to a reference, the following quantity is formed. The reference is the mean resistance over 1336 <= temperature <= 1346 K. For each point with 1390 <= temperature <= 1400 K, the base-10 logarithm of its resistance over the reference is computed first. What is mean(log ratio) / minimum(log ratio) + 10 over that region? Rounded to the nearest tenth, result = 10.9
